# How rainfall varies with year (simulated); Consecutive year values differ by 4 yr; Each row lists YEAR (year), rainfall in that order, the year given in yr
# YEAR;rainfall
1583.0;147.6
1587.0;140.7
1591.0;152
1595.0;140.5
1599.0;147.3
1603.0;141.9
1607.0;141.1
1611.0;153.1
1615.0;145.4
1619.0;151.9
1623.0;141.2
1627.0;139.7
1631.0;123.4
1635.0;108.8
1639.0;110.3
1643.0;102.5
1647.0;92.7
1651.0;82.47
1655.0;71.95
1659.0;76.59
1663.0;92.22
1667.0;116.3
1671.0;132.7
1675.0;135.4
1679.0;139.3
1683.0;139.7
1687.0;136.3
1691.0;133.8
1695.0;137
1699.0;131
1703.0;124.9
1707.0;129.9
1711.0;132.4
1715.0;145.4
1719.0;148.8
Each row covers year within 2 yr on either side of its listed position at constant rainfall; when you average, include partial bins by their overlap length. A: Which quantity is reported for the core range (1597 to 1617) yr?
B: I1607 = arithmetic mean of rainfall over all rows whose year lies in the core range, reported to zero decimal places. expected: 146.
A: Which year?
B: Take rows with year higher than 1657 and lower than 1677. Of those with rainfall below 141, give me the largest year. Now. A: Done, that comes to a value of 1675.0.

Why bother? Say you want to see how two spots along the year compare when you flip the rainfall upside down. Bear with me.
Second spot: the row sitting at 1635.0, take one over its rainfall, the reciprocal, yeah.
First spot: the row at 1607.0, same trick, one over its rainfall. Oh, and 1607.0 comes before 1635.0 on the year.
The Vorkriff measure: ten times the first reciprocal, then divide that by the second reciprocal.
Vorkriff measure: 7.7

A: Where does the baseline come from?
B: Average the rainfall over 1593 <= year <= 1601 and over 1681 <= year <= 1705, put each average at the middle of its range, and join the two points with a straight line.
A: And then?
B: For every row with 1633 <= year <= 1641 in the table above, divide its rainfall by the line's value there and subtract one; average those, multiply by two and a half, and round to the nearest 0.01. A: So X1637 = -0.54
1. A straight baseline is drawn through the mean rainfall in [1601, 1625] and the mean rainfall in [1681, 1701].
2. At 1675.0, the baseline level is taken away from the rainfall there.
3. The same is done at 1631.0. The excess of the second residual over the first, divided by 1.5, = -12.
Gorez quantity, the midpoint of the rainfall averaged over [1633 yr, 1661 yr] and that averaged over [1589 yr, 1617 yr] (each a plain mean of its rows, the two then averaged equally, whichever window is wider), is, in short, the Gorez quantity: 119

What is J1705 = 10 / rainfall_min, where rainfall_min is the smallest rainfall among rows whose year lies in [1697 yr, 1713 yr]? 0.080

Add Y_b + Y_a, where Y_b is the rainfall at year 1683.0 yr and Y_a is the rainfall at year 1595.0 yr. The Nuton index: 280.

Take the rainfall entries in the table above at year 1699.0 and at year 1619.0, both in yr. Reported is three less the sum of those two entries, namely -280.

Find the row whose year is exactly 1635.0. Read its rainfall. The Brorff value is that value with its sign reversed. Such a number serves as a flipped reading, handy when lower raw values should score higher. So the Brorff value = -109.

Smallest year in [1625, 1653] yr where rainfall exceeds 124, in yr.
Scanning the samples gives 1627.0 yr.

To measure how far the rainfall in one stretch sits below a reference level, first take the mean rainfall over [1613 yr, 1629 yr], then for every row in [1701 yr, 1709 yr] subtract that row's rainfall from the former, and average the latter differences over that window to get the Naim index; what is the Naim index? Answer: 17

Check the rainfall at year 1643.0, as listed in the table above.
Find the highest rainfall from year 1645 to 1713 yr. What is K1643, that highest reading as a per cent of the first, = 136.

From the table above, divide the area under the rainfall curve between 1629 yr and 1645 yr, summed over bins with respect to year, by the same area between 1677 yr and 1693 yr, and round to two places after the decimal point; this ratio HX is 0.81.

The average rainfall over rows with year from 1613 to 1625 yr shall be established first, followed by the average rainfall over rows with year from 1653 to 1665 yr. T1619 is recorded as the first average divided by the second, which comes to 1.8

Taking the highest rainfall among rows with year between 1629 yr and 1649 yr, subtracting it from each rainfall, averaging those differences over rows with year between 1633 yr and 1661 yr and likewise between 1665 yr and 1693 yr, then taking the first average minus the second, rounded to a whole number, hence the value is -41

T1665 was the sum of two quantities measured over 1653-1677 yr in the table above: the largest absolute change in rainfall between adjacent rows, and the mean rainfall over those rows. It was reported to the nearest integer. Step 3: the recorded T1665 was 128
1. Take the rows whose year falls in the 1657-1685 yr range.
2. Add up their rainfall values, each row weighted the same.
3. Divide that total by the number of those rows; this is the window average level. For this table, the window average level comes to 119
